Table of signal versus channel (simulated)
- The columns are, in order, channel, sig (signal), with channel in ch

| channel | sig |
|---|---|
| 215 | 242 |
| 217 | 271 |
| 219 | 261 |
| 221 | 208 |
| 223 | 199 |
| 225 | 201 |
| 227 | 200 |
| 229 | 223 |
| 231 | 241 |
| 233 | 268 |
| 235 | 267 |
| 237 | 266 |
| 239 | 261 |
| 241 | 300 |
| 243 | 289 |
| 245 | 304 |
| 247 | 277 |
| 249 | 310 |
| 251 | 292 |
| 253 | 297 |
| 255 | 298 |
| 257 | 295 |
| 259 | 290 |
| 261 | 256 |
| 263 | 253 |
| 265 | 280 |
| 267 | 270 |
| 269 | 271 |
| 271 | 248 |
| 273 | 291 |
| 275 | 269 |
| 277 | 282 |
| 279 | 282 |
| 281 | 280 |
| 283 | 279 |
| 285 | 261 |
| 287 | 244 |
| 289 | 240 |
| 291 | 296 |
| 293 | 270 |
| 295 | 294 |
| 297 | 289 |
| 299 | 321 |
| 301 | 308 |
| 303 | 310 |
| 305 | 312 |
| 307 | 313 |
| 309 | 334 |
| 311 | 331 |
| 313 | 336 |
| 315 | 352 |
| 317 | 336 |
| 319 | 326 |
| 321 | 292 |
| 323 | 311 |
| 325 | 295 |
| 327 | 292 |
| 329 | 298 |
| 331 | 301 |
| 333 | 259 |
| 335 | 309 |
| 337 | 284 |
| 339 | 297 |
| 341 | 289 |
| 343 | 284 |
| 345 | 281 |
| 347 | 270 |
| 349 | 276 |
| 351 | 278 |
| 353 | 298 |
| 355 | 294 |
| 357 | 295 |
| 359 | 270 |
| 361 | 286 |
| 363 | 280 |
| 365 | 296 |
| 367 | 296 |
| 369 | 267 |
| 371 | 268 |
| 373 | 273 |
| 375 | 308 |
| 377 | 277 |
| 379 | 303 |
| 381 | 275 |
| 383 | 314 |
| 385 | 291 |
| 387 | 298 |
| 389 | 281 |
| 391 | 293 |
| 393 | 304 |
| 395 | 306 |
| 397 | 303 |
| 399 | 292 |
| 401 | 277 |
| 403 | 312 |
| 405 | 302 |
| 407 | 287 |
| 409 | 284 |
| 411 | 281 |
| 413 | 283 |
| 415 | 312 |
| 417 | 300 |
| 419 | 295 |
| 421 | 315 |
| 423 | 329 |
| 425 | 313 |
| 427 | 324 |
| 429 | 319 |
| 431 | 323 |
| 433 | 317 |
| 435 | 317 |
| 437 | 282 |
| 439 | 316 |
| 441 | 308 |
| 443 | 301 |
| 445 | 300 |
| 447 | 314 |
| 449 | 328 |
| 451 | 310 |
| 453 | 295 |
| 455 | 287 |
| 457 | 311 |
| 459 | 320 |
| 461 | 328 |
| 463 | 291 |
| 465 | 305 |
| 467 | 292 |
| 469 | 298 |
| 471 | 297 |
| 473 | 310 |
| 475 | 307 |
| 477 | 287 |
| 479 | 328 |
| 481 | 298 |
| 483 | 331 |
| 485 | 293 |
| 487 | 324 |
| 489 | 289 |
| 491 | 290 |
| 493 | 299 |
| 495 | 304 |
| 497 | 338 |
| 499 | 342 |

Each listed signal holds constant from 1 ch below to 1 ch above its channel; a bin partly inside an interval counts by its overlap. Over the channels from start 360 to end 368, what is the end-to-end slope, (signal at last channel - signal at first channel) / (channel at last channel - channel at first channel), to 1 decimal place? 1.7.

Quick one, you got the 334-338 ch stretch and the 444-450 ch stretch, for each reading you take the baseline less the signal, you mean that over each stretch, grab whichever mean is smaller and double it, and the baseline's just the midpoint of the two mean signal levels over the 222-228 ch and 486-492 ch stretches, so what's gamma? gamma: -127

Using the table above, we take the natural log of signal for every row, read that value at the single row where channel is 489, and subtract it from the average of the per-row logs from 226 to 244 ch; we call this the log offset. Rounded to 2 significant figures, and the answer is -0.12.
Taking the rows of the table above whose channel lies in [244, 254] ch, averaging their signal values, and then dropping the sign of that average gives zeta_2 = 296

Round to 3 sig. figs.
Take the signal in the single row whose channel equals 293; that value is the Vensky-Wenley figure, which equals 270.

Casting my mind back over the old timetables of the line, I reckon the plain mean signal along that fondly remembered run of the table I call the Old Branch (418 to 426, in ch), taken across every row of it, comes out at 313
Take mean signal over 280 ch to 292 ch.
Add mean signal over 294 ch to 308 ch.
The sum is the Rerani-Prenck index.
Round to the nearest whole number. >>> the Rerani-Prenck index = 573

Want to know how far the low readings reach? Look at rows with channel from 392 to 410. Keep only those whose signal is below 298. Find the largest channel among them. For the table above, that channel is 409 ch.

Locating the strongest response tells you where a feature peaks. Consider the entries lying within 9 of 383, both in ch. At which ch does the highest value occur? 383 ch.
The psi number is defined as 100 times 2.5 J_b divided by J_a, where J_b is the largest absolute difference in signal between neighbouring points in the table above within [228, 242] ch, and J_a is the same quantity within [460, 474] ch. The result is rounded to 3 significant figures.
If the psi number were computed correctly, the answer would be 264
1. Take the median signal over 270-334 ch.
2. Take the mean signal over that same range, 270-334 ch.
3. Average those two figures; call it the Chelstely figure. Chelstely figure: 295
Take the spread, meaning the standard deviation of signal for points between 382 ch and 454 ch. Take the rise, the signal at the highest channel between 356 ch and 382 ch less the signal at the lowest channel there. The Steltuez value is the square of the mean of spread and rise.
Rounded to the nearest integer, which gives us 8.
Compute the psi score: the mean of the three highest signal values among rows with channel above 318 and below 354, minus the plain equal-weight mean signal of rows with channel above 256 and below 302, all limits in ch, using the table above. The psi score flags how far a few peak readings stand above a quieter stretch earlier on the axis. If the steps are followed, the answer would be 38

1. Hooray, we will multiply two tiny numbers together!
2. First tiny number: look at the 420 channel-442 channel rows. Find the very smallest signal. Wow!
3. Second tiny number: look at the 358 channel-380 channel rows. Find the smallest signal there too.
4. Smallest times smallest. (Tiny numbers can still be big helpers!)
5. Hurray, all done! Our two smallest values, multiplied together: 75294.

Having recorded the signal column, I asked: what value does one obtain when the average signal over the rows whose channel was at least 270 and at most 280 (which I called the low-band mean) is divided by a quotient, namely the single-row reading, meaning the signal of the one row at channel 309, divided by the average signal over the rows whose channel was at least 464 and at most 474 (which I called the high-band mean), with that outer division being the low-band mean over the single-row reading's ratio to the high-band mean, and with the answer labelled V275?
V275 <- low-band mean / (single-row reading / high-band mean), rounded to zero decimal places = 247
